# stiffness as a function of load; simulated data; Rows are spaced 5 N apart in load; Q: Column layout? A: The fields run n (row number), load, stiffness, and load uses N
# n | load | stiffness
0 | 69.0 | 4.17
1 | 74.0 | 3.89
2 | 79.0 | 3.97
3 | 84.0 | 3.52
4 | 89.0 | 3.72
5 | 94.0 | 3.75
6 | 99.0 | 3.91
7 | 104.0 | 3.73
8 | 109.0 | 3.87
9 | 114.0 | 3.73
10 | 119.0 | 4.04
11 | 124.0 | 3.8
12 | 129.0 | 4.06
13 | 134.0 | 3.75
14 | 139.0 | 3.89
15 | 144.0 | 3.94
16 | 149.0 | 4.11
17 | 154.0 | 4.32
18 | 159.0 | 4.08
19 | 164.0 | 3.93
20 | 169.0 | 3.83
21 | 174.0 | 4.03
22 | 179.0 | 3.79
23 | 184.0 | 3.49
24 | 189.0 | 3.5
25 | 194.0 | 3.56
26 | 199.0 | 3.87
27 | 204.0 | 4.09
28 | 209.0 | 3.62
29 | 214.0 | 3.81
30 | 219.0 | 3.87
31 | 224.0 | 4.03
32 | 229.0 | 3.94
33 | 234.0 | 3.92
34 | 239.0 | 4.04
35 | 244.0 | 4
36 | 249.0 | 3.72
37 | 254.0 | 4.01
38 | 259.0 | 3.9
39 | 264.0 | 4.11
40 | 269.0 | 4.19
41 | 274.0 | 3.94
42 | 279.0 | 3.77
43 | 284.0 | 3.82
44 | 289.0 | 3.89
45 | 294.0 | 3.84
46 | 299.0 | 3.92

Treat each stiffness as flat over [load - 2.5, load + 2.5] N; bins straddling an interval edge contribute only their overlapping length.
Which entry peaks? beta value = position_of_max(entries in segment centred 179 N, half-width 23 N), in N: 159.0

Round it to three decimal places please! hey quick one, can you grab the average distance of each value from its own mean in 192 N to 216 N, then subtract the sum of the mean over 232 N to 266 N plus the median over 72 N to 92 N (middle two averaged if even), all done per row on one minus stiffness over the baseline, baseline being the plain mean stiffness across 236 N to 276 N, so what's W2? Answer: -0.014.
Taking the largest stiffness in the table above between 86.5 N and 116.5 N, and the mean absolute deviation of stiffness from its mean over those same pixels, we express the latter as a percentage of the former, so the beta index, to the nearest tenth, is 1.8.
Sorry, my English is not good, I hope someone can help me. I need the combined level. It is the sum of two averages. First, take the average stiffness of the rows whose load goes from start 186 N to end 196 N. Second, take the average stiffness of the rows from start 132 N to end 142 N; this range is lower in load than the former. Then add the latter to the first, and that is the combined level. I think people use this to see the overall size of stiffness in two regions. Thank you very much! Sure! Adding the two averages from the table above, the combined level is 7.4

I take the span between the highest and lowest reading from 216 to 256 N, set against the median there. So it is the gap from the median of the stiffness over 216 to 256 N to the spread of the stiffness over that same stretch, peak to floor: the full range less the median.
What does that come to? -3.65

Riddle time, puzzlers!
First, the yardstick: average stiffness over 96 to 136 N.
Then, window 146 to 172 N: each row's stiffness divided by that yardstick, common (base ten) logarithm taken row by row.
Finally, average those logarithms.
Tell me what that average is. 0.021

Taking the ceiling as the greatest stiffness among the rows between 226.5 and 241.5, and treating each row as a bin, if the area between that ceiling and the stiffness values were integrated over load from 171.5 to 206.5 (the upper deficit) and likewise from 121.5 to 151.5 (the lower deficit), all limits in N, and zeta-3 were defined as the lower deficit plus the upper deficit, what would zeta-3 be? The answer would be 13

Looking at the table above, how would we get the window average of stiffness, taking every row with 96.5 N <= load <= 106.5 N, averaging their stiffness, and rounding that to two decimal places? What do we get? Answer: 3.82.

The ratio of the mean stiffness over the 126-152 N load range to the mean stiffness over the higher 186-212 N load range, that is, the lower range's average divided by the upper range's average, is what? 1.06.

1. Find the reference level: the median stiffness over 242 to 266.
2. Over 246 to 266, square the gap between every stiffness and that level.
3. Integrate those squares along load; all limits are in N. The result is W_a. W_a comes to 0.5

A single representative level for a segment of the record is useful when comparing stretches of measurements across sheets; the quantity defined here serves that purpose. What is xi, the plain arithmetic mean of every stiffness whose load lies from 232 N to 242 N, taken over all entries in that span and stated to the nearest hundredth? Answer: 3.98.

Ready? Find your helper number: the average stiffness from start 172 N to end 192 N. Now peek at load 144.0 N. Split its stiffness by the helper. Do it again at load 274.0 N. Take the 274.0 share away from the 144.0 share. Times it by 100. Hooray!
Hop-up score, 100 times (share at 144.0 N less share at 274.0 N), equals 0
